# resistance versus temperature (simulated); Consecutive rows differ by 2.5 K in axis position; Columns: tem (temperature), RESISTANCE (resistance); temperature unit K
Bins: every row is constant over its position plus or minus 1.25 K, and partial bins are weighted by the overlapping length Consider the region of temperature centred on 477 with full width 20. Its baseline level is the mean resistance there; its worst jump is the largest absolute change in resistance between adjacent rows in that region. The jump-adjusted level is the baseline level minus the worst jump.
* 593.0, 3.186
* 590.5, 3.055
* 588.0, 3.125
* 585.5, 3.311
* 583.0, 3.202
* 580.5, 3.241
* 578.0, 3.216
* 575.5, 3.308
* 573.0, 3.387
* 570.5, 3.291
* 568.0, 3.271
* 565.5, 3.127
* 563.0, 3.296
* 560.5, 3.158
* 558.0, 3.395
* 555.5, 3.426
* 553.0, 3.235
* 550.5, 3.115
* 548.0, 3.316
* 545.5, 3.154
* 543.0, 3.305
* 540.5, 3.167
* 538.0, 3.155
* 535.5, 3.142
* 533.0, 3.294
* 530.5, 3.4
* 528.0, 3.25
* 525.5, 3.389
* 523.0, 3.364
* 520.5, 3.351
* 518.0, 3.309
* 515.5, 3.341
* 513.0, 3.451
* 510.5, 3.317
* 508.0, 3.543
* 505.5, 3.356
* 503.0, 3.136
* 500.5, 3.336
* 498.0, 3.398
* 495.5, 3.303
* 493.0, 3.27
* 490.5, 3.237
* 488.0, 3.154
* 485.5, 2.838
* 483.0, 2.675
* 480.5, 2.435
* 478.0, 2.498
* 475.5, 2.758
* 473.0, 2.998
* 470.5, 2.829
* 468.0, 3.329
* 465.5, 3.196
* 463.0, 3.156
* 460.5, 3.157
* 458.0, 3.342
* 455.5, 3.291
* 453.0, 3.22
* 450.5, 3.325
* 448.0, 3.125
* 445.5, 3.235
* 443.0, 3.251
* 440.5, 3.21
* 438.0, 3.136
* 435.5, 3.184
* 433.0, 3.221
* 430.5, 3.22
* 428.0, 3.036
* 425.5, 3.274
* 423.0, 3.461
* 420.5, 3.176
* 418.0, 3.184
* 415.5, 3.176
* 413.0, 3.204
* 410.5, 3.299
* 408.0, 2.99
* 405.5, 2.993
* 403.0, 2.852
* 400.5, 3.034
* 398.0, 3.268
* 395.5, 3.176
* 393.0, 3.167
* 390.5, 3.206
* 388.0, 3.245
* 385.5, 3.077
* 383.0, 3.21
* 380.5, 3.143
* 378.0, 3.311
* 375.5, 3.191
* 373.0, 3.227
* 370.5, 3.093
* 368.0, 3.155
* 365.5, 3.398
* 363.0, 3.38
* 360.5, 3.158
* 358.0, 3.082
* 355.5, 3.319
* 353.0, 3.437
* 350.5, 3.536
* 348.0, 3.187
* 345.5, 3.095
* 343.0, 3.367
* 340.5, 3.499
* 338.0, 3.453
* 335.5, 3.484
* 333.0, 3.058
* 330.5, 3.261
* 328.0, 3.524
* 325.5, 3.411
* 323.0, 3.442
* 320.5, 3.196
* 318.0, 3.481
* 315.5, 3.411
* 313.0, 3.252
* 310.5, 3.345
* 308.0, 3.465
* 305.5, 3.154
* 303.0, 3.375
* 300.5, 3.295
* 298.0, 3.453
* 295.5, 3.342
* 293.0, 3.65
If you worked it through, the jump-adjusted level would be 2.29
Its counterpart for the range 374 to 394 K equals 3.03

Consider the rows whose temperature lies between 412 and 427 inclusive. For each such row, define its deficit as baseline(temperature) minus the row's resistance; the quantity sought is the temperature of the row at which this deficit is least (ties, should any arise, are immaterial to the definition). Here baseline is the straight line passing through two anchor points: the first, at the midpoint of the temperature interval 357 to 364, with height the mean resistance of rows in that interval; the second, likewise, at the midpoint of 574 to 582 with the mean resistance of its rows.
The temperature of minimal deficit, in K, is 423.0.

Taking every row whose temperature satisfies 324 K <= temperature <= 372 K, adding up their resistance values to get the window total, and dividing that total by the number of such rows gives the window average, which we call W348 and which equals 3.31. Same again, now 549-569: 3.25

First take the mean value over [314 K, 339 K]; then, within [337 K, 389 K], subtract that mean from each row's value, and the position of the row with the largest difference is 350.5 K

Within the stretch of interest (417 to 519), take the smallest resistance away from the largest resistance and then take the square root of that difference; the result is 1.05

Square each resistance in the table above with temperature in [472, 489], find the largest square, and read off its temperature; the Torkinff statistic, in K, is 488.0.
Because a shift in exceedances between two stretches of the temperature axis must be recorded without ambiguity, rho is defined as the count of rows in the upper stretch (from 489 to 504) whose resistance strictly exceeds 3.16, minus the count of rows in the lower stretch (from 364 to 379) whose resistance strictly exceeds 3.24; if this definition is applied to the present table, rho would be 3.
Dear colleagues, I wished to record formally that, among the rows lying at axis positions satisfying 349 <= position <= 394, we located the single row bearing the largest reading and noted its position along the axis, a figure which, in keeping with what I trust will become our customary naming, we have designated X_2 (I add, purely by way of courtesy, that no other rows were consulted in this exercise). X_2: 350.5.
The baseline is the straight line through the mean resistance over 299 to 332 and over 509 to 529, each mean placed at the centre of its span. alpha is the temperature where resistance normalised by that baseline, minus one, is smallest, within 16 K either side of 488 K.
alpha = 480.5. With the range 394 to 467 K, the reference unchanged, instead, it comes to 403.0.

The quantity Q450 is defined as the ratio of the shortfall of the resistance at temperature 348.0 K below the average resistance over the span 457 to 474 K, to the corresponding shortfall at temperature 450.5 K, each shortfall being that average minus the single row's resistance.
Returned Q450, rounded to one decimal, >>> 0.2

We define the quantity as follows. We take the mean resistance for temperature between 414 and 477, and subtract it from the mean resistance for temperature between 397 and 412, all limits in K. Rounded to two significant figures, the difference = -0.11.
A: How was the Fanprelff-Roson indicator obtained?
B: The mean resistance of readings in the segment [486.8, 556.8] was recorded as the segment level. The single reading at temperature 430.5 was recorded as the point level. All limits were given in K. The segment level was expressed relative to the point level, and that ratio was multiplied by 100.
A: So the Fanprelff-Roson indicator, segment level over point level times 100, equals 102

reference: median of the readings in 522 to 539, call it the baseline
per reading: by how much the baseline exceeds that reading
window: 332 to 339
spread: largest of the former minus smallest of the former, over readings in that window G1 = 0.4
